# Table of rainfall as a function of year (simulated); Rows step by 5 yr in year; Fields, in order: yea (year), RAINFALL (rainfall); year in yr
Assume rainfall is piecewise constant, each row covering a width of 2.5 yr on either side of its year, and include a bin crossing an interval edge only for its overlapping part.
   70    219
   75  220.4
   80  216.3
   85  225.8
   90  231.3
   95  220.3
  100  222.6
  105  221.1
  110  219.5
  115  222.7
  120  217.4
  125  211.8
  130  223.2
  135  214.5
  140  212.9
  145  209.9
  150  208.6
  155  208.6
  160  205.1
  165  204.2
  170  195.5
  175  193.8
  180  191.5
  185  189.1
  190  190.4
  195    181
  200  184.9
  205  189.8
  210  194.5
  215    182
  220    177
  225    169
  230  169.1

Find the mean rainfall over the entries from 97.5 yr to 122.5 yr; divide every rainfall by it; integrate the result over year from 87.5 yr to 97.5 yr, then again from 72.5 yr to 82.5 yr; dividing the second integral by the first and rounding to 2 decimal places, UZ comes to 0.97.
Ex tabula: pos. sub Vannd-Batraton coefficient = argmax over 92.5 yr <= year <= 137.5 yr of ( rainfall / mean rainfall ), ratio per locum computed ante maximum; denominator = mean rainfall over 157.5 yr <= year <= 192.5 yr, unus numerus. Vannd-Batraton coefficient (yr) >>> 130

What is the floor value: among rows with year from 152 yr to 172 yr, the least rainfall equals 195.5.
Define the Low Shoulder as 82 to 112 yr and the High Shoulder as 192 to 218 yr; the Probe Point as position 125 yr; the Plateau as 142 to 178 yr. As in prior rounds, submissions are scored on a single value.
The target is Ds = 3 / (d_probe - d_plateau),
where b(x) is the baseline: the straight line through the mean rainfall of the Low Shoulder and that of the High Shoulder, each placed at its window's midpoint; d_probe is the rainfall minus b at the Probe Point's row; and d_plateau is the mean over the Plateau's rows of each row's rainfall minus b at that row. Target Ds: -1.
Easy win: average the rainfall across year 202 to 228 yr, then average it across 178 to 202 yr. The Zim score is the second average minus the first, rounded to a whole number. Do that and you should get 5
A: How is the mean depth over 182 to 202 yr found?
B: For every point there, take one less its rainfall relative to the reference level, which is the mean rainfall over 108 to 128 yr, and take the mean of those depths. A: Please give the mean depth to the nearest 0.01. 0.14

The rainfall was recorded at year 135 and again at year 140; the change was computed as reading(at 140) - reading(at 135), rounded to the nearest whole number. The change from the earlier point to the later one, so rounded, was -2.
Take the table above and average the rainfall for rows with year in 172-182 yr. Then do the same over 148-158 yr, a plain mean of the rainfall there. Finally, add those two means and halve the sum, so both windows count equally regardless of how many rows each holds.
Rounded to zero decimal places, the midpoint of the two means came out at 201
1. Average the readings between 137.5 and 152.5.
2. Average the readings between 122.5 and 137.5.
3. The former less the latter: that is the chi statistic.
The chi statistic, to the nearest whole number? -6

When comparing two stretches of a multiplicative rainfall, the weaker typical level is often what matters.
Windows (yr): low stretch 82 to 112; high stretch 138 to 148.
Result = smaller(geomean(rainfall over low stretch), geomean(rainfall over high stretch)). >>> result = 211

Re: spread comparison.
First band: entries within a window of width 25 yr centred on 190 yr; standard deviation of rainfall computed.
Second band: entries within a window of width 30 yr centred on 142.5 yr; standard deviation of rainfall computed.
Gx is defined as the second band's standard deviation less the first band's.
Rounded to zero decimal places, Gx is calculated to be 1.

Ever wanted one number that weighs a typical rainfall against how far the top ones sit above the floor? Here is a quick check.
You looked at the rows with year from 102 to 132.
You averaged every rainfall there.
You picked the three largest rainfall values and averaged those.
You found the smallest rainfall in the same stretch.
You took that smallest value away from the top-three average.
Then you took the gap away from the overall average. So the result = 209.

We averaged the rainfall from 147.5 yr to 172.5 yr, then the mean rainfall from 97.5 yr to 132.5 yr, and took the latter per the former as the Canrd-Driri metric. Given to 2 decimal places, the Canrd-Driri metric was 1.08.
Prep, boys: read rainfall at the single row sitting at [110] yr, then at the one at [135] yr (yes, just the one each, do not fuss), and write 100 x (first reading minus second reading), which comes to 500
